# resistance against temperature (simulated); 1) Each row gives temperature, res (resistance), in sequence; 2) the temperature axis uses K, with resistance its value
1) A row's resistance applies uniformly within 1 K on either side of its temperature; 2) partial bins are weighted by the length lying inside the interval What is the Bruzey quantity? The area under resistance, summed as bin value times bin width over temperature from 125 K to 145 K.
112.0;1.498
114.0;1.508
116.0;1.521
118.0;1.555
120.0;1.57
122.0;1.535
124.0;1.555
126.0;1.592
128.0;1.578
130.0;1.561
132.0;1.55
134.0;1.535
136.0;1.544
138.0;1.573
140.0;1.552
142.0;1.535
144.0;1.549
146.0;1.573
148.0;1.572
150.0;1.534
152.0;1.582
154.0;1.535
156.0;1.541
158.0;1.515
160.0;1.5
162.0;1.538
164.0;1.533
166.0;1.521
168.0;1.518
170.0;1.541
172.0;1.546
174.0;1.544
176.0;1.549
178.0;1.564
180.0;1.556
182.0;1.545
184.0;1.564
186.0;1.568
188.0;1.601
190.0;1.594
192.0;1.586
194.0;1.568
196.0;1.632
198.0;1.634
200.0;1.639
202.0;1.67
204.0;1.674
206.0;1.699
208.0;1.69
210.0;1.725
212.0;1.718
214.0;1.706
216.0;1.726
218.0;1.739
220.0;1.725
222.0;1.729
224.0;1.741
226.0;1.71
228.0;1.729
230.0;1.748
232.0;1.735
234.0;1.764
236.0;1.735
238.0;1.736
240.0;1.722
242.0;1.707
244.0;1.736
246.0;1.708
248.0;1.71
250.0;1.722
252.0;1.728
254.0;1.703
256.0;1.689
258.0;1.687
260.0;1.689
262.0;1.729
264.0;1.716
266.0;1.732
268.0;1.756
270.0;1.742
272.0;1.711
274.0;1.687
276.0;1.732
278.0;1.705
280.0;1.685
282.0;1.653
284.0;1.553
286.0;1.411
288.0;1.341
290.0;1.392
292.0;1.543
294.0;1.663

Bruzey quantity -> 31.1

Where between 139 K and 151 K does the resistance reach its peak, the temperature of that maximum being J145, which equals 146.0 K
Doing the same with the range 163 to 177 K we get 176.0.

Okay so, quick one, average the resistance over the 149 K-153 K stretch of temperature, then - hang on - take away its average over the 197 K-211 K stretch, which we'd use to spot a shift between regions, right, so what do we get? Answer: -0.12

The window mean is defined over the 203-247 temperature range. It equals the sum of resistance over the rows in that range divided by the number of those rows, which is 1.723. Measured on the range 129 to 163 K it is 1.546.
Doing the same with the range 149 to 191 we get 1.547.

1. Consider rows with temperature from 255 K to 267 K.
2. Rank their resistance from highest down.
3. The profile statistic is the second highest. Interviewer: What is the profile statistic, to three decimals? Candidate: 1.729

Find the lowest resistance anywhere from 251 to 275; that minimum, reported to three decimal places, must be 1.687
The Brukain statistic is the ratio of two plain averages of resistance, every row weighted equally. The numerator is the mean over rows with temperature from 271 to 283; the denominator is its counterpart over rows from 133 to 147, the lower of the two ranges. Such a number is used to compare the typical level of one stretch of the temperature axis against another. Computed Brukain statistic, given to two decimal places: 1.09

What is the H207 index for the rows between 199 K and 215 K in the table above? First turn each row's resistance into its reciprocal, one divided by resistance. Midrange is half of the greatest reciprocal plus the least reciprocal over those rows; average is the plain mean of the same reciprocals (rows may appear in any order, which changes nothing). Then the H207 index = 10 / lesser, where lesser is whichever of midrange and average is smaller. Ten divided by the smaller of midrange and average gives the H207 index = 16.9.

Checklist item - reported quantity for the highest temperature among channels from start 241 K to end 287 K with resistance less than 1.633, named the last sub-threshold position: 286.0 K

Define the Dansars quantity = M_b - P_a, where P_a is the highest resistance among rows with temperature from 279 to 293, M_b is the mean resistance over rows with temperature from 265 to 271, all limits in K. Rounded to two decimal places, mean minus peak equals 0.06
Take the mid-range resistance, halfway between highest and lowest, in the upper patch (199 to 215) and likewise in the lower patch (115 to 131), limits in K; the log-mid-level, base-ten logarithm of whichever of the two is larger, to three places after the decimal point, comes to 0.226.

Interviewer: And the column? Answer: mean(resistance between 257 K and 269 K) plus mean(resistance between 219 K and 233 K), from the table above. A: 3.45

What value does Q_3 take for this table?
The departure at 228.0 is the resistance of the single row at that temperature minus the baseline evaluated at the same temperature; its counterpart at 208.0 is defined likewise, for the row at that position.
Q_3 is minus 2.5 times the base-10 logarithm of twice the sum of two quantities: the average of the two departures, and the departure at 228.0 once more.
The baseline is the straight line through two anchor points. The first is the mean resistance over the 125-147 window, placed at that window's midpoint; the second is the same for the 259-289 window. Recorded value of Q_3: 1.0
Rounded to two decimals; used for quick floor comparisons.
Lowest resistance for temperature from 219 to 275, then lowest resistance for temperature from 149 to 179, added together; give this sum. 3.19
